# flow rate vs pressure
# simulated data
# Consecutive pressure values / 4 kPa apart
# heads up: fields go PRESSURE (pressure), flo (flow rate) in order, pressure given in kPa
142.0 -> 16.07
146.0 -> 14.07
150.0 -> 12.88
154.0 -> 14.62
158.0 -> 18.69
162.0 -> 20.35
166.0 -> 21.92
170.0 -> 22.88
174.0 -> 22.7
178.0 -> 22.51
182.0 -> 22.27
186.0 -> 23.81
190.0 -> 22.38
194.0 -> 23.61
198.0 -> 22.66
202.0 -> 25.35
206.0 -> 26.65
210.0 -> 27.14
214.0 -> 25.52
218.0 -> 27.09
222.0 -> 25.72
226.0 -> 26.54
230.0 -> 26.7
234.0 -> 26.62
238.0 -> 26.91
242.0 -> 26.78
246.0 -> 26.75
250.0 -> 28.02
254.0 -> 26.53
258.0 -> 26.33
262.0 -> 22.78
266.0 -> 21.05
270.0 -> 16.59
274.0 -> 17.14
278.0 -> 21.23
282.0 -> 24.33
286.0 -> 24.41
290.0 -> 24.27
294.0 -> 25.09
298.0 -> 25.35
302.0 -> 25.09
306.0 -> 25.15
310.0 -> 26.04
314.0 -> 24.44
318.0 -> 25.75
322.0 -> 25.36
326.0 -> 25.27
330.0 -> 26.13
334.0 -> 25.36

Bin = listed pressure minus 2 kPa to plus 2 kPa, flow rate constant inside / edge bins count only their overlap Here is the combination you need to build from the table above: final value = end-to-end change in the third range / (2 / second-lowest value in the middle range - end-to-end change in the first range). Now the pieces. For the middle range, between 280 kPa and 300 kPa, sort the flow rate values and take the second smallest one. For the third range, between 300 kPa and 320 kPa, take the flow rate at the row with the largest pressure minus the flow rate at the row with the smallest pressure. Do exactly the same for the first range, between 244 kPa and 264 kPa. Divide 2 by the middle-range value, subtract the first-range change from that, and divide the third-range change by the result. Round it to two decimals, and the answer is 0.16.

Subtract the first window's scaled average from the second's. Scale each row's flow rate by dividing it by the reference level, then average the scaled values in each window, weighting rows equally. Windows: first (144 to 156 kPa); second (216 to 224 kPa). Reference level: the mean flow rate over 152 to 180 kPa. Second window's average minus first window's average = 0.61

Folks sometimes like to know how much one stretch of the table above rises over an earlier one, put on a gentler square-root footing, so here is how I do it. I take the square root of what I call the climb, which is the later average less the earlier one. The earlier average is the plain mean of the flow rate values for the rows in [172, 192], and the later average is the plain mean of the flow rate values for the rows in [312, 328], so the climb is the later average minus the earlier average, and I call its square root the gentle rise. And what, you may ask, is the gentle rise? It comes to 1.57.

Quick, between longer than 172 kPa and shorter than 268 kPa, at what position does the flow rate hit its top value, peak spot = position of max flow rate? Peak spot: 250.0 kPa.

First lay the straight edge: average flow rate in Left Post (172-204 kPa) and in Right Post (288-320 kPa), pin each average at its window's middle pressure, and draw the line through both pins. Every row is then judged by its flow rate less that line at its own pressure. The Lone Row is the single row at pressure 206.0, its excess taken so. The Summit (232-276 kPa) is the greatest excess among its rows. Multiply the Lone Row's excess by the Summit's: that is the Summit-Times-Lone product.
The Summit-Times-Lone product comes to 12.1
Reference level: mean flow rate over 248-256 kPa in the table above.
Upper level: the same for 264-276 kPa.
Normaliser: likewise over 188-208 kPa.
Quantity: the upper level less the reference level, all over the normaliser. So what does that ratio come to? -0.37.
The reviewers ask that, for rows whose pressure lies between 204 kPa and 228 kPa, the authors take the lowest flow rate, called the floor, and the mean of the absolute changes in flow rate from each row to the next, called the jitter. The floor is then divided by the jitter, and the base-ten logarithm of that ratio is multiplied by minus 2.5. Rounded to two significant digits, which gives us -3.3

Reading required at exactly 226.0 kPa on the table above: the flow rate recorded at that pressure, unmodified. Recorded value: 26.54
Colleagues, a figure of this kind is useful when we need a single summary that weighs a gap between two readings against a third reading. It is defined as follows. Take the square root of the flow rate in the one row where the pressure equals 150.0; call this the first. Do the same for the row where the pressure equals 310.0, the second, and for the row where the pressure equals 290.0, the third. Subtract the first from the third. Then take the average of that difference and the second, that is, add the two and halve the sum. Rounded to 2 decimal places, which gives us 3.22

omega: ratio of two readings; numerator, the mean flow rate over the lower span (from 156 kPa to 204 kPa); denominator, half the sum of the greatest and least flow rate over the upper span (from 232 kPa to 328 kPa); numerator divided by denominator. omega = 1.01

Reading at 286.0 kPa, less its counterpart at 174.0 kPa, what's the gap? 1.7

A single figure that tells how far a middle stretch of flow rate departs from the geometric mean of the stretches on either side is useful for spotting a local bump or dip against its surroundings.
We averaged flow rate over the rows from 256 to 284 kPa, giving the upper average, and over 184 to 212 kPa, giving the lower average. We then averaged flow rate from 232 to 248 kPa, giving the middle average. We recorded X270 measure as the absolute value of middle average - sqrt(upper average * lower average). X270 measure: 3.9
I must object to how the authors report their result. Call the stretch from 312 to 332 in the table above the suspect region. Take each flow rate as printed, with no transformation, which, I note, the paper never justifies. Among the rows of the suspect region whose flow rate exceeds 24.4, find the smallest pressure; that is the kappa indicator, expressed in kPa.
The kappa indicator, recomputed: 314.0 kPa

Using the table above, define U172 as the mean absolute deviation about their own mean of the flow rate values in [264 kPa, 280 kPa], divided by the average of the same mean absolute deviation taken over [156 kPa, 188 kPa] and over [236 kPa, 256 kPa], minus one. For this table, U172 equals 1.7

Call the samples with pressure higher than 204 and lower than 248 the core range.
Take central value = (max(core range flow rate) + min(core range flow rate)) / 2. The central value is 26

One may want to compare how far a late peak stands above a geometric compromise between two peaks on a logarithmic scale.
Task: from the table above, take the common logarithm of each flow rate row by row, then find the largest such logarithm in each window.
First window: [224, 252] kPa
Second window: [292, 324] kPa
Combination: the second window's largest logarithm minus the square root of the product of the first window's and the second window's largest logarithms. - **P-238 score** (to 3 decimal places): -0.016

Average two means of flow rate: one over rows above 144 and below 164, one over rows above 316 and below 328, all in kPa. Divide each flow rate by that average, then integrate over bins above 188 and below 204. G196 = 18 kPa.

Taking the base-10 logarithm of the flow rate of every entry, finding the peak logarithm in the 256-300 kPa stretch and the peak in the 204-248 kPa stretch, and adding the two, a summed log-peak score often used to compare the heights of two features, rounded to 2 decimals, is 2.85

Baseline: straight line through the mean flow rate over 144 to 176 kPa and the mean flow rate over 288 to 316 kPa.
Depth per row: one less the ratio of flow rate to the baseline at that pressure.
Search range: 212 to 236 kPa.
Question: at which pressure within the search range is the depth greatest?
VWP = 222.0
